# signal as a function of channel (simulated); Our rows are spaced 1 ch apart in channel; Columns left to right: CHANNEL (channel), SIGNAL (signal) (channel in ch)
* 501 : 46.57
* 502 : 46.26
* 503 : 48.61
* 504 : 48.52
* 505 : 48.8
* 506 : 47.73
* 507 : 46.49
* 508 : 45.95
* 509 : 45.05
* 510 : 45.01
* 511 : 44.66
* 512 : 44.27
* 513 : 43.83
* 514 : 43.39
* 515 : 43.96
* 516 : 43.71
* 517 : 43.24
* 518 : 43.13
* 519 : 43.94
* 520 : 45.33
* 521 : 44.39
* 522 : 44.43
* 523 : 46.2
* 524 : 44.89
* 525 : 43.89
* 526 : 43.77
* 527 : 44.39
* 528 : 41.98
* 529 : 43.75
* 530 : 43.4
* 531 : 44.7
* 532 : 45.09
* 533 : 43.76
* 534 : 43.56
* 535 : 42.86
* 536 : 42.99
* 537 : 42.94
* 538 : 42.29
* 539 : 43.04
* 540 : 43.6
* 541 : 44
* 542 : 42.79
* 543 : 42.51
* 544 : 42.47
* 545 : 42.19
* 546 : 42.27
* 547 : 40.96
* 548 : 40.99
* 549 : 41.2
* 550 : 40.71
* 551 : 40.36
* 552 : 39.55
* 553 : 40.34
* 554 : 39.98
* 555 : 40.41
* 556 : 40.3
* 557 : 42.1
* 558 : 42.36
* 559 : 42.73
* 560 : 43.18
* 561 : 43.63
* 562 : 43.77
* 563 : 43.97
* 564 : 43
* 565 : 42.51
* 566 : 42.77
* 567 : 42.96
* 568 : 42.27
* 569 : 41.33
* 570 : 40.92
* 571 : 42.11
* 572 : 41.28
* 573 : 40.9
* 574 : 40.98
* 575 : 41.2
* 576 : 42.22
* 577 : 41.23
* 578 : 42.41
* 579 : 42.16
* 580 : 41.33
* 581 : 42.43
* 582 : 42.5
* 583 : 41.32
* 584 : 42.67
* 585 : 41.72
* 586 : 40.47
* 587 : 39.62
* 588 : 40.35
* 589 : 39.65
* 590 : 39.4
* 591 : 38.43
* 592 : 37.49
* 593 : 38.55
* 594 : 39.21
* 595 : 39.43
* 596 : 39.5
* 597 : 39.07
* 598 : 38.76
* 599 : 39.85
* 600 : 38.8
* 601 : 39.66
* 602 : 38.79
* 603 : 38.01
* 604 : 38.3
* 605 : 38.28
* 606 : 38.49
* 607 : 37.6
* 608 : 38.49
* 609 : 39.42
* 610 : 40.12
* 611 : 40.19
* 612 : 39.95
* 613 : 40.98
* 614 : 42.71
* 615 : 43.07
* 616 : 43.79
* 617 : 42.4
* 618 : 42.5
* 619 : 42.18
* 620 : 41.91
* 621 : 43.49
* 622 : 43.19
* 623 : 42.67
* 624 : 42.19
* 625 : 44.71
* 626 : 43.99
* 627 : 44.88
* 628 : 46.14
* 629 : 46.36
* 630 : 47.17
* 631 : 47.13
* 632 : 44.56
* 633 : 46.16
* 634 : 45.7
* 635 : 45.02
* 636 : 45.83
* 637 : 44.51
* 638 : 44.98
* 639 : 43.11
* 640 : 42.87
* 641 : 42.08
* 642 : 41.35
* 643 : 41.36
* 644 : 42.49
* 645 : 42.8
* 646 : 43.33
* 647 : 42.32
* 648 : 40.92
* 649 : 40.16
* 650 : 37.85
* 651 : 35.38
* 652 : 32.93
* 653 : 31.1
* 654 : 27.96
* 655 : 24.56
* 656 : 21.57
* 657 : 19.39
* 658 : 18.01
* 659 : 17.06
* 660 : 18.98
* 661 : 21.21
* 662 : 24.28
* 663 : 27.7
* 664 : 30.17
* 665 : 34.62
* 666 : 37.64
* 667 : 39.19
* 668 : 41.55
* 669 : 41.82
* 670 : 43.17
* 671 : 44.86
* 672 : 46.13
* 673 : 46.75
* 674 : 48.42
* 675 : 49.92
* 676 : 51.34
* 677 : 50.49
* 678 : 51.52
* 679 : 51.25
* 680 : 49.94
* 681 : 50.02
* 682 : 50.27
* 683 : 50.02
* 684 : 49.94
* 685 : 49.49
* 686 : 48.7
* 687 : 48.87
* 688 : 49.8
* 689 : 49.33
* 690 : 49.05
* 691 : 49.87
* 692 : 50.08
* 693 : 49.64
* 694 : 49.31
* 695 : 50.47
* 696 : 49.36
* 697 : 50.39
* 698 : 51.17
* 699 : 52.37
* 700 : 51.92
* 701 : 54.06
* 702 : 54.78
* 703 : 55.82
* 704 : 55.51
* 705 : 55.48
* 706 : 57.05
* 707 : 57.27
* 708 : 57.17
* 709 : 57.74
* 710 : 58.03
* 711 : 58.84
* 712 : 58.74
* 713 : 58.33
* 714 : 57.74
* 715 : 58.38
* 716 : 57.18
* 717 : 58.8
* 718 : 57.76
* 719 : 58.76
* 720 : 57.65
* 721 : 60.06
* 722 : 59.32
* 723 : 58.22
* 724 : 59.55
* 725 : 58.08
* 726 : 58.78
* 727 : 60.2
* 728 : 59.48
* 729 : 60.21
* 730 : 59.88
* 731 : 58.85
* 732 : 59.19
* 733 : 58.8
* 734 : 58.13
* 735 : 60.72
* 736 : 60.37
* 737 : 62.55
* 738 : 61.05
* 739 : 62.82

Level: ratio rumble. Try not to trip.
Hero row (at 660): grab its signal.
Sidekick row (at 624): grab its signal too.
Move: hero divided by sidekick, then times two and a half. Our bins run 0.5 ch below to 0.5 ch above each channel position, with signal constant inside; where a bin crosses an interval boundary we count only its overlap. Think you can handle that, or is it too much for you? 1.1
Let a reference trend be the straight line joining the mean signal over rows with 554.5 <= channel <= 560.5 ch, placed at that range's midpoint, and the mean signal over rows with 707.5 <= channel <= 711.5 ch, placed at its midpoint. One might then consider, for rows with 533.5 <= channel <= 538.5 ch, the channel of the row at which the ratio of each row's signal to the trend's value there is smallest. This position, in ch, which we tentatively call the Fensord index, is 538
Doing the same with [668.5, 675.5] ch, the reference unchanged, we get 669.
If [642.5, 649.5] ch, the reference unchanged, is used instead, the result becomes 649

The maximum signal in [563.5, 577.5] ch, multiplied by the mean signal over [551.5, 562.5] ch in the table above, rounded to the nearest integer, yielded 1792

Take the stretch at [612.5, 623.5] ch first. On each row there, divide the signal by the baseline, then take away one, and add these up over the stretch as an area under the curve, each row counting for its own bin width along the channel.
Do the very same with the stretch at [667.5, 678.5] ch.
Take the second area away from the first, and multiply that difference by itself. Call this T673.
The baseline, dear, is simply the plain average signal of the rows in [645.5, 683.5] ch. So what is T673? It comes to 1.6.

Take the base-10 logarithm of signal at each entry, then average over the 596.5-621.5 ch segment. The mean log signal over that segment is 1.605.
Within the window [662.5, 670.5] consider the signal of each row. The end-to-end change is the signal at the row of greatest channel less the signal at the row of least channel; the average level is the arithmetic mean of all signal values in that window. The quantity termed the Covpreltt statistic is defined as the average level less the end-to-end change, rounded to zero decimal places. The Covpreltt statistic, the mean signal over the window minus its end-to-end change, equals 22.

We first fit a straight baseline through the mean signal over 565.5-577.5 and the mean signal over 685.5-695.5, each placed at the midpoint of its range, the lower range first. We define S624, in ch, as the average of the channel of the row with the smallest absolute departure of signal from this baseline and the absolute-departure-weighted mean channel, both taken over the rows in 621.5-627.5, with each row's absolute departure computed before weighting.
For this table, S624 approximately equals 625.4 ch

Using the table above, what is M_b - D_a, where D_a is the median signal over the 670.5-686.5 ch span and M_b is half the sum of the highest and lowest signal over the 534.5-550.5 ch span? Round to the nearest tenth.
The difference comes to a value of -7.6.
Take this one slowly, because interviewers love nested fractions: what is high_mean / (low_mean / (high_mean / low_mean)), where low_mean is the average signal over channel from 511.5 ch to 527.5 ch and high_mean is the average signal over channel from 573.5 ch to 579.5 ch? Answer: 0.89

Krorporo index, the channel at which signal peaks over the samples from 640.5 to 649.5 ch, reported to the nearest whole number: 646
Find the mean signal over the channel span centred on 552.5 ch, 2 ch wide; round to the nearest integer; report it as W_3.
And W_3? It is 40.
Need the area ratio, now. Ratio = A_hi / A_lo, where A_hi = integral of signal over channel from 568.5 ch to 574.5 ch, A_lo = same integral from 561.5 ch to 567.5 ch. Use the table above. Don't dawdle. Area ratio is 0.96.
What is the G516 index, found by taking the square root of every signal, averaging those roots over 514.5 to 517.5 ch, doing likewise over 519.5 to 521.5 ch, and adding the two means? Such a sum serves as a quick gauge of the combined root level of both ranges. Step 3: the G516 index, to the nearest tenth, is 13.3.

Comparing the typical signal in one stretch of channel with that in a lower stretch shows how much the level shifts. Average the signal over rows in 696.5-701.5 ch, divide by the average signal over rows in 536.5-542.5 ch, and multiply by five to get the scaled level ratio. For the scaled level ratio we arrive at 6.0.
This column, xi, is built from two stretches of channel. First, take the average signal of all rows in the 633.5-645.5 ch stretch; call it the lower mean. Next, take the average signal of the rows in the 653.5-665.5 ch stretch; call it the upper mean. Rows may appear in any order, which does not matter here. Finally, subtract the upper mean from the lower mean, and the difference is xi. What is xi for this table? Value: 19.7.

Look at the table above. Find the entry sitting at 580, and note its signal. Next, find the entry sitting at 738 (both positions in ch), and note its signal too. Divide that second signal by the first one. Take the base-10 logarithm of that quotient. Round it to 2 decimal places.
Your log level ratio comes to 0.17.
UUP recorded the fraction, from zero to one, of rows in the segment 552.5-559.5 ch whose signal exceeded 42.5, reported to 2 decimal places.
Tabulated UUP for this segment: 0.14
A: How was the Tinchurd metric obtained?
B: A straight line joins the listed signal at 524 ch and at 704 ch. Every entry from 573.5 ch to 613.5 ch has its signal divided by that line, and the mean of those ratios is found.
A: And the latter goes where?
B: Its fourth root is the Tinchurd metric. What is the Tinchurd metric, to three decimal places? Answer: 0.951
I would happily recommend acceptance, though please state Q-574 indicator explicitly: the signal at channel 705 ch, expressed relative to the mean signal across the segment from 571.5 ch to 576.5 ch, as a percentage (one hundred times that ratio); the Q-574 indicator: 134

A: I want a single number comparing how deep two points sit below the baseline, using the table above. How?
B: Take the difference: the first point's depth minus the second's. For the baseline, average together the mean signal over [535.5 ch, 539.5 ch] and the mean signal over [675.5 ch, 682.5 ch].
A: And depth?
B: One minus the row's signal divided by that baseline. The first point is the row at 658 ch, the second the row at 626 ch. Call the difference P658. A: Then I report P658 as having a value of 0.56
